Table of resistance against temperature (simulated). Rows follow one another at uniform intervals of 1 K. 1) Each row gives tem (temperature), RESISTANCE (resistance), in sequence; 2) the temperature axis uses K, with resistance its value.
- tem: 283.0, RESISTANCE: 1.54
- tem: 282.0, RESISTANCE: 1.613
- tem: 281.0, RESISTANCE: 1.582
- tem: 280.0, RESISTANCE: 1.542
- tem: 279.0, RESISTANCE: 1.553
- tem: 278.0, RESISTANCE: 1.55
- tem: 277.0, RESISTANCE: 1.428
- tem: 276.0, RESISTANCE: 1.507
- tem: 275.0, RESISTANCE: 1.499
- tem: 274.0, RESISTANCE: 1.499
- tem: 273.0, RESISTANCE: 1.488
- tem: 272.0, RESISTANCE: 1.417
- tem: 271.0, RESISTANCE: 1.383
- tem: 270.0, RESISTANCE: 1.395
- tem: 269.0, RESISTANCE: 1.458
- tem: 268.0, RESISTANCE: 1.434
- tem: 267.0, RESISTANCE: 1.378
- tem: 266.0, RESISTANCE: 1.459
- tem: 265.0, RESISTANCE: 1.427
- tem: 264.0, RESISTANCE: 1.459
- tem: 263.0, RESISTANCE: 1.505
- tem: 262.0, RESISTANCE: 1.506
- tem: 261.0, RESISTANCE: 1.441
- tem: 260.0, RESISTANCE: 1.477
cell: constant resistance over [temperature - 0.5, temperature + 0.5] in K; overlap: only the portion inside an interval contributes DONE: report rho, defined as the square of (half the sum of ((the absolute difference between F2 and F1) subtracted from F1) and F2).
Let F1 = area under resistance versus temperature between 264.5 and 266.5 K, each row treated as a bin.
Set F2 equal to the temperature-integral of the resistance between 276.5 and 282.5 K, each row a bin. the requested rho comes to 8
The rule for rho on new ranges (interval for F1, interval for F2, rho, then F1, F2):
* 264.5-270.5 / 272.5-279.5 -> 73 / 9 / 11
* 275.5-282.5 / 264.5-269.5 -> 51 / 11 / 7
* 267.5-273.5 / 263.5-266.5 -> 19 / 9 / 4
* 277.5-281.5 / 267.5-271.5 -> 32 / 6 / 6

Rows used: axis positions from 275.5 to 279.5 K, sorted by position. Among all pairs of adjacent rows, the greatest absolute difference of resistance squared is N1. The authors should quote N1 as 0.36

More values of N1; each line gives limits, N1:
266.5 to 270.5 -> 0.18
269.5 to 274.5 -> 0.21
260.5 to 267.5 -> 0.23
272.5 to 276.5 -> 0.03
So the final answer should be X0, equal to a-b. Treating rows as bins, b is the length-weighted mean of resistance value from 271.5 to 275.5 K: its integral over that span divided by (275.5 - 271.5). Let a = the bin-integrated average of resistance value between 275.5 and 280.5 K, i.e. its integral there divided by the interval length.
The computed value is 0.040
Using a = 1.52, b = 1.48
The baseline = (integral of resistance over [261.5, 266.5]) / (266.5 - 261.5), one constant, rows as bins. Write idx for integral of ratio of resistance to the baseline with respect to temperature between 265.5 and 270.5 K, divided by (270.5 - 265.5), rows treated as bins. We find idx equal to 0.97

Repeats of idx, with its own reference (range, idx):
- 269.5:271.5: 0.94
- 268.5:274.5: 0.98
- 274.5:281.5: 1.04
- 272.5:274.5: 1.02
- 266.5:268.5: 0.96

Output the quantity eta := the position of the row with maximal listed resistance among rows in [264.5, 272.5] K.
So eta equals 266.0 K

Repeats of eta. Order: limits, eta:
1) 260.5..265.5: 262.0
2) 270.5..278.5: 278.0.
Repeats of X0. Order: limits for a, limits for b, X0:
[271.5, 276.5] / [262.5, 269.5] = 0.036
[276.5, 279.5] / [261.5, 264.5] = 0.020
